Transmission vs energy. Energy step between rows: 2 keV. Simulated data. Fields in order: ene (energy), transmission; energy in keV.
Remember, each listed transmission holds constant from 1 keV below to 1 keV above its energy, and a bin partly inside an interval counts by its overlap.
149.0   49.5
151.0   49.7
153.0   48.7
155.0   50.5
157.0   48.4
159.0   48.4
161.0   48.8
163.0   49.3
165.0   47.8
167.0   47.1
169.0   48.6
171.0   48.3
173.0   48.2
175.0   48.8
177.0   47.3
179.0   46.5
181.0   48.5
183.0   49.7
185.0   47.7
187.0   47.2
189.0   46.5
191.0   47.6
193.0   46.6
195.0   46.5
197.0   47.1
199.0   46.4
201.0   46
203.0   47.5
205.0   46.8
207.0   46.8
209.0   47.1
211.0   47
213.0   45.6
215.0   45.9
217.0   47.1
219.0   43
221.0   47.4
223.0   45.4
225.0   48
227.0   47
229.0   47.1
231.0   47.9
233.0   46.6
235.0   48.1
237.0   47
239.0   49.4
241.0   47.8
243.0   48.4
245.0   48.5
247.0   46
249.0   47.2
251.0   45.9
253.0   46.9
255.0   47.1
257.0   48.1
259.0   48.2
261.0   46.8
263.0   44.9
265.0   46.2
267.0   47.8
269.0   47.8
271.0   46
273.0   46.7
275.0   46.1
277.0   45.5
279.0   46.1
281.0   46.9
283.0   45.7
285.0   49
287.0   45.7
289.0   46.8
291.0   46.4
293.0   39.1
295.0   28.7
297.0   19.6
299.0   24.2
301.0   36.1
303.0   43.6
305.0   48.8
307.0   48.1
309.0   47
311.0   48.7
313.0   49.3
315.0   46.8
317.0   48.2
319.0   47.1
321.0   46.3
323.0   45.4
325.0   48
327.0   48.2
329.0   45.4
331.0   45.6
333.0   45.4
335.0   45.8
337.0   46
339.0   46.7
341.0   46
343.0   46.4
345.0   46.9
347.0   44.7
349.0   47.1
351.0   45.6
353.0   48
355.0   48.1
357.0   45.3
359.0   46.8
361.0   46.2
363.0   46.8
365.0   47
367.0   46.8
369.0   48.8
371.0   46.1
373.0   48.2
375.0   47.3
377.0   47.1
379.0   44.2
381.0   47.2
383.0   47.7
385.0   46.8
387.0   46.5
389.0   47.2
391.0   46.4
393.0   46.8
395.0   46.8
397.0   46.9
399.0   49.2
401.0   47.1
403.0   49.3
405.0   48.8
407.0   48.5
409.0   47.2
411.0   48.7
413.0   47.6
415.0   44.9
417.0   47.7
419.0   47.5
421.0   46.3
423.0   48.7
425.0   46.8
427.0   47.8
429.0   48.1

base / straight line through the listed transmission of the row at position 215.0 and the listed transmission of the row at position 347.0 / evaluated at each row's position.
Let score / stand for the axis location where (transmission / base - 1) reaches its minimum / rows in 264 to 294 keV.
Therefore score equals 293.0 keV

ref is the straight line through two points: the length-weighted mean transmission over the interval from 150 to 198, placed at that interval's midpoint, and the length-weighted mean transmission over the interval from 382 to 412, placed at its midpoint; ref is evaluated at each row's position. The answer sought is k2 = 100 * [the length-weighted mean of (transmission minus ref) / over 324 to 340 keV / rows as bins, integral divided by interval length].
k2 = -135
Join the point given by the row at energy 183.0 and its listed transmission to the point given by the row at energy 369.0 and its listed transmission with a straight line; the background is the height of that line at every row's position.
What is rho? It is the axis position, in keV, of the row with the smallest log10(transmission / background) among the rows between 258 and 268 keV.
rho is 263.0 keV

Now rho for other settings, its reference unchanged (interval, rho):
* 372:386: 379.0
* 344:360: 347.0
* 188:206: 201.0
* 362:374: 371.0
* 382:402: 391.0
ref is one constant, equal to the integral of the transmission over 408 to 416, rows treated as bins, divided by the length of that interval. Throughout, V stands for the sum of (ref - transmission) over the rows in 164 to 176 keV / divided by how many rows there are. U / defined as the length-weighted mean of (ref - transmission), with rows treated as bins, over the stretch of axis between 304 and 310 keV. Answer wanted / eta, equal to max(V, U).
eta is -0.9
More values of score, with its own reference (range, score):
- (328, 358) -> 347.0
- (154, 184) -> 179.0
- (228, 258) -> 251.0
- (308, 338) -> 323.0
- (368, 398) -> 379.0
